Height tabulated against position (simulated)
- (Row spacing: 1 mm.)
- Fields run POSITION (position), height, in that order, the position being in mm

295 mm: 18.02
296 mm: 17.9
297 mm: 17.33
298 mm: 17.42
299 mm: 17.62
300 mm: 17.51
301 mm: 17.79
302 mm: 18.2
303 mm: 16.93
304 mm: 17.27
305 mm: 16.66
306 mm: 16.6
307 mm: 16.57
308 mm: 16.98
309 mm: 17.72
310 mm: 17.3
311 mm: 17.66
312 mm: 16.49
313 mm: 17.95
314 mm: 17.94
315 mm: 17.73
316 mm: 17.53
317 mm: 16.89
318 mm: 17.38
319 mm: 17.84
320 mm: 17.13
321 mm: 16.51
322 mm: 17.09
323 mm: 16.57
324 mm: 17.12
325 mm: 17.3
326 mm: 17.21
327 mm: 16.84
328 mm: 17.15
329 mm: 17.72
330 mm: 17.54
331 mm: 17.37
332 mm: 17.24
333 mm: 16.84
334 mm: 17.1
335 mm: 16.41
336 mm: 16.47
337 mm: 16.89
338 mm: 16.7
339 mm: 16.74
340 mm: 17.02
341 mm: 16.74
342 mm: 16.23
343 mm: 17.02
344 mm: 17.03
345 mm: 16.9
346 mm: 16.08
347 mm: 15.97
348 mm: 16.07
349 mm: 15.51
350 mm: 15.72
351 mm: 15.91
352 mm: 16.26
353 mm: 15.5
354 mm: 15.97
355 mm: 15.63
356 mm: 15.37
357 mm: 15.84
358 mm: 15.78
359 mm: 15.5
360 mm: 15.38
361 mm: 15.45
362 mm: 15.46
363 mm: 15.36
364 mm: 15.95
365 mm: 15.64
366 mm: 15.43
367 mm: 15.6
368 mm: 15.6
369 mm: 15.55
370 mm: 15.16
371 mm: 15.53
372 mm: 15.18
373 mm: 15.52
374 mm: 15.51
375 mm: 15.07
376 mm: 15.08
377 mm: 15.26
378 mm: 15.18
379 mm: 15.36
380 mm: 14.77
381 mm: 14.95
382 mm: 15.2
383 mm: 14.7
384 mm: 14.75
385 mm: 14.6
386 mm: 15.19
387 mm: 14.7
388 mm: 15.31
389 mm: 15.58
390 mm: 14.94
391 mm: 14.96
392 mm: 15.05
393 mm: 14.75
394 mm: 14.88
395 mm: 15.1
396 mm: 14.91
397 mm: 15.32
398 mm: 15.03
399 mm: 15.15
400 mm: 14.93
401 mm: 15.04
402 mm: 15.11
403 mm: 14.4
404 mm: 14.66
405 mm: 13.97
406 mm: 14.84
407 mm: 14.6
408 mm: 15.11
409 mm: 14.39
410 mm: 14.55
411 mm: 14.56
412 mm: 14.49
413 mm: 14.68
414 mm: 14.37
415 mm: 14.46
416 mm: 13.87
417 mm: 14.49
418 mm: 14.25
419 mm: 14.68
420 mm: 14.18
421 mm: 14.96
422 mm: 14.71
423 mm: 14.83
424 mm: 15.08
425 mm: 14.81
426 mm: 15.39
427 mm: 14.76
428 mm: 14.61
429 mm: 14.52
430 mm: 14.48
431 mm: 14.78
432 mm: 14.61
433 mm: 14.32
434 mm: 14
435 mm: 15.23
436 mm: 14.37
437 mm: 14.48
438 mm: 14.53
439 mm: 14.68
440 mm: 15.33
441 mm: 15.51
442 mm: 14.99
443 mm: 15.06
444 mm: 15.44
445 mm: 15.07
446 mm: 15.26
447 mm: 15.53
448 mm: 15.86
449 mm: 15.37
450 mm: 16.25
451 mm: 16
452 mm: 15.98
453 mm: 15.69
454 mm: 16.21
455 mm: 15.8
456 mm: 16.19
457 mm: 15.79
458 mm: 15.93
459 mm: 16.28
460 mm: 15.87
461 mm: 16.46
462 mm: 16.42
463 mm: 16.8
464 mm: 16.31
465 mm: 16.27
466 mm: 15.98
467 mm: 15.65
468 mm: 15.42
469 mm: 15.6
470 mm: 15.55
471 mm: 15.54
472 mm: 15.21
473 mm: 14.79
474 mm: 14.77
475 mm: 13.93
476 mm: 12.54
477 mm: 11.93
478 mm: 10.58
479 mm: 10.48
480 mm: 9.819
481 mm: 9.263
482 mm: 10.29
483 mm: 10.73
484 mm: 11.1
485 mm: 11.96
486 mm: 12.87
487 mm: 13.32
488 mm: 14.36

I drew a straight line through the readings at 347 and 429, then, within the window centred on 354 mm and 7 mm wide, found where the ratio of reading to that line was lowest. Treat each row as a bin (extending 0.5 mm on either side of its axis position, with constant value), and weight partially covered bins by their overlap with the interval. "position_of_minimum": 356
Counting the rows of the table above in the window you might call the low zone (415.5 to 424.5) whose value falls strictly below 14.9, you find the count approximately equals 7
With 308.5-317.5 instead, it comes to 0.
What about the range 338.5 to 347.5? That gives 0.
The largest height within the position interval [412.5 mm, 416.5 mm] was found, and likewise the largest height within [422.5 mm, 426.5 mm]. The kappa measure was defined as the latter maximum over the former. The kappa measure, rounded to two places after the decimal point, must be 1.05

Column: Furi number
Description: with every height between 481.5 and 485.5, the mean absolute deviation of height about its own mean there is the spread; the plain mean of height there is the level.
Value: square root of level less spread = 3.24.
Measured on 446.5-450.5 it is 3.93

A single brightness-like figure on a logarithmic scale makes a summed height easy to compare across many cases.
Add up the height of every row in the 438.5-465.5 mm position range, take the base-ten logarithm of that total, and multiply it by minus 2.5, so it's -6.57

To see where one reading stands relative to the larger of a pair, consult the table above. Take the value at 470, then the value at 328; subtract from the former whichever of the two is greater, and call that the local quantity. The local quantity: -1.6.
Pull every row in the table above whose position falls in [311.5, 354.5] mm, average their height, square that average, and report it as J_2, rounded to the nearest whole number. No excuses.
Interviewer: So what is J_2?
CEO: 283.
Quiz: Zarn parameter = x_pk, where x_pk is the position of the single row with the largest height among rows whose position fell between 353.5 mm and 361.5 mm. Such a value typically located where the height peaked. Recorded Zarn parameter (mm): 354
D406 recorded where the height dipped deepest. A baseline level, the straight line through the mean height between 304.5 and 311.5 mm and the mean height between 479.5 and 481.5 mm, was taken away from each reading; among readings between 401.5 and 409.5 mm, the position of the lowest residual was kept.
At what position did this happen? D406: 405 mm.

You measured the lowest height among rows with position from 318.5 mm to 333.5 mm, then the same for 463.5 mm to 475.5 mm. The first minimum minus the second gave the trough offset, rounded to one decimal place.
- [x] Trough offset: 2.6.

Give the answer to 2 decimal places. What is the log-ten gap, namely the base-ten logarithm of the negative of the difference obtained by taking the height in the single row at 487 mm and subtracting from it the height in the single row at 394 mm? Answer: 0.19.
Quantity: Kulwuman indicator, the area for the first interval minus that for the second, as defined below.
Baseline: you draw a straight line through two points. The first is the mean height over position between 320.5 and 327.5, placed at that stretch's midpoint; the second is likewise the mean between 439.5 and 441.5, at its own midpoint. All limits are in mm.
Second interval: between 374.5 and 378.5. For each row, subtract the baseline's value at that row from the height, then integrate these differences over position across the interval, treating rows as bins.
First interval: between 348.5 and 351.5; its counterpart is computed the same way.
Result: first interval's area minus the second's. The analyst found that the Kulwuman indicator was 1.8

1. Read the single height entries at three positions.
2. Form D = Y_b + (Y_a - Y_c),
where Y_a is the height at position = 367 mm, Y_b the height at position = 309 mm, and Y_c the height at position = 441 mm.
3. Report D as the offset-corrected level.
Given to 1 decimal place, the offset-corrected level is 17.8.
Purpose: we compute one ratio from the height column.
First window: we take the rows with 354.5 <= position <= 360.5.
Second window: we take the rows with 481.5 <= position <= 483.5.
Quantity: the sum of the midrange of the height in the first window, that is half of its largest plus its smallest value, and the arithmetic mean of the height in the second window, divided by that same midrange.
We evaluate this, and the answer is 1.67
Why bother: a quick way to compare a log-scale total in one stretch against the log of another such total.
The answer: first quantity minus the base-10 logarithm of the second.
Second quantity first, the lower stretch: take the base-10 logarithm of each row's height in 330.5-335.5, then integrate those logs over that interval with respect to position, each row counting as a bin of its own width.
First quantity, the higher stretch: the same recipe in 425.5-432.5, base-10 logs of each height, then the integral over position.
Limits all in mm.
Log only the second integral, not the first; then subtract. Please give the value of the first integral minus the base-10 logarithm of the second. 7.4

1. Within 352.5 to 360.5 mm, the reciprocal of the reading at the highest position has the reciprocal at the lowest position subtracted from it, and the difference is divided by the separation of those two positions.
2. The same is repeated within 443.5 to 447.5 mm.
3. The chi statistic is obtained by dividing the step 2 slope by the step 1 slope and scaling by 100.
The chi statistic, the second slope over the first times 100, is -174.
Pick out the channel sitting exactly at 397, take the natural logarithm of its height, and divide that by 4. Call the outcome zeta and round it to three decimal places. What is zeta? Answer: 0.682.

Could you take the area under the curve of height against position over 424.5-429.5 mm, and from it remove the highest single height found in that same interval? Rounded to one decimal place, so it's 58.7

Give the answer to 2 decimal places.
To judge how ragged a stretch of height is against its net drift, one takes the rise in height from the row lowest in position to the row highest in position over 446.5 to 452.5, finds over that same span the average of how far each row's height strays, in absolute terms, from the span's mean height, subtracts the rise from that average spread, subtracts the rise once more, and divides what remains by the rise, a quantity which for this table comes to -1.43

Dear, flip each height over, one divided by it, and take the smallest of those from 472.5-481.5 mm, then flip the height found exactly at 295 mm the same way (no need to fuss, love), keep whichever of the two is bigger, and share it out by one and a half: 0.0451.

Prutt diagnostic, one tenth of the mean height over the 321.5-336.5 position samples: 1.71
